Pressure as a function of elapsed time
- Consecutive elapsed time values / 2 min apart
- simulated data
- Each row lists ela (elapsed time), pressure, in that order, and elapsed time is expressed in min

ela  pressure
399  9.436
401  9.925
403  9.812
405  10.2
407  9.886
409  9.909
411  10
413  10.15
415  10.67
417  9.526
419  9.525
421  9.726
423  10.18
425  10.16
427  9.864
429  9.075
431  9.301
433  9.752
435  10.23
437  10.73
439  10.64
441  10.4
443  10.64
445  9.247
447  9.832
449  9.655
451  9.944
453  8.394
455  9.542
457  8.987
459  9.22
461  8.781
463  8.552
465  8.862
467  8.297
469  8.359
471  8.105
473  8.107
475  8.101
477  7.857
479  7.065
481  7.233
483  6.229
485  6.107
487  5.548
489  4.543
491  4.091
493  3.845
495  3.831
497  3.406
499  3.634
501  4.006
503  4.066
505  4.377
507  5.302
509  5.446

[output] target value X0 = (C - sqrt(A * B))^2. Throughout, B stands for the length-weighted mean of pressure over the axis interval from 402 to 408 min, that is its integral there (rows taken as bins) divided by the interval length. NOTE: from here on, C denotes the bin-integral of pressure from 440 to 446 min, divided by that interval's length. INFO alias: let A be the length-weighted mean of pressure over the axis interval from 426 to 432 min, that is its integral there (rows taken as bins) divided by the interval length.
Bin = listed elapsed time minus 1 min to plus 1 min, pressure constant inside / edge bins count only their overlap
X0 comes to 0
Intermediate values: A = 9.4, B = 10.0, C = 10.1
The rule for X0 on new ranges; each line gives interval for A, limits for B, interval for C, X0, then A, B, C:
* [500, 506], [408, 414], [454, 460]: 8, 4.1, 10.0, 9.2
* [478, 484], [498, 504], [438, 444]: 29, 6.8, 3.9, 10.6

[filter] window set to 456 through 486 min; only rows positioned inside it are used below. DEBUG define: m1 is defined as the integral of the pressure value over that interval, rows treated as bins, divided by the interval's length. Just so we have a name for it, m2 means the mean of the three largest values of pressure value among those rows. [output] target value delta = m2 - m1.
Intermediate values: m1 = 8.0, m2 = 9.0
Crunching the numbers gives 1.0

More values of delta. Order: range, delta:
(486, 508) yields 0.9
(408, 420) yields 0.3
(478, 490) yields 0.7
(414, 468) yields 1.1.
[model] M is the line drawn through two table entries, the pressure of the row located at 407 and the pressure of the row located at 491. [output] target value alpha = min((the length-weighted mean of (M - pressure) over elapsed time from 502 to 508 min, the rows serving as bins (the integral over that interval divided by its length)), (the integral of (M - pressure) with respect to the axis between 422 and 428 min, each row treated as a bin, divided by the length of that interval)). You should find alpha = -1.5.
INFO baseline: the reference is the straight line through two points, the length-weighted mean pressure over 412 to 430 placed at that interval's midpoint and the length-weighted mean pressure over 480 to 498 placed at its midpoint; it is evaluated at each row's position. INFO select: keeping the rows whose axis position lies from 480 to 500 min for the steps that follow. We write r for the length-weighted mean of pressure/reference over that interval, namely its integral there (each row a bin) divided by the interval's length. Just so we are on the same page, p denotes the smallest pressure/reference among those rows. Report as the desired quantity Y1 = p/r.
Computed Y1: 0.79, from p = 0.77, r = 0.97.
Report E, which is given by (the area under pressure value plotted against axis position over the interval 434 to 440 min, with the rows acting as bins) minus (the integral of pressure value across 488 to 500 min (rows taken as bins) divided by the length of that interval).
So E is 59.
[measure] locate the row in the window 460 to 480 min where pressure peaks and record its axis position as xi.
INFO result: 465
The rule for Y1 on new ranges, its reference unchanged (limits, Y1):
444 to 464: 0.90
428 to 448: 0.84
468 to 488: 0.86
